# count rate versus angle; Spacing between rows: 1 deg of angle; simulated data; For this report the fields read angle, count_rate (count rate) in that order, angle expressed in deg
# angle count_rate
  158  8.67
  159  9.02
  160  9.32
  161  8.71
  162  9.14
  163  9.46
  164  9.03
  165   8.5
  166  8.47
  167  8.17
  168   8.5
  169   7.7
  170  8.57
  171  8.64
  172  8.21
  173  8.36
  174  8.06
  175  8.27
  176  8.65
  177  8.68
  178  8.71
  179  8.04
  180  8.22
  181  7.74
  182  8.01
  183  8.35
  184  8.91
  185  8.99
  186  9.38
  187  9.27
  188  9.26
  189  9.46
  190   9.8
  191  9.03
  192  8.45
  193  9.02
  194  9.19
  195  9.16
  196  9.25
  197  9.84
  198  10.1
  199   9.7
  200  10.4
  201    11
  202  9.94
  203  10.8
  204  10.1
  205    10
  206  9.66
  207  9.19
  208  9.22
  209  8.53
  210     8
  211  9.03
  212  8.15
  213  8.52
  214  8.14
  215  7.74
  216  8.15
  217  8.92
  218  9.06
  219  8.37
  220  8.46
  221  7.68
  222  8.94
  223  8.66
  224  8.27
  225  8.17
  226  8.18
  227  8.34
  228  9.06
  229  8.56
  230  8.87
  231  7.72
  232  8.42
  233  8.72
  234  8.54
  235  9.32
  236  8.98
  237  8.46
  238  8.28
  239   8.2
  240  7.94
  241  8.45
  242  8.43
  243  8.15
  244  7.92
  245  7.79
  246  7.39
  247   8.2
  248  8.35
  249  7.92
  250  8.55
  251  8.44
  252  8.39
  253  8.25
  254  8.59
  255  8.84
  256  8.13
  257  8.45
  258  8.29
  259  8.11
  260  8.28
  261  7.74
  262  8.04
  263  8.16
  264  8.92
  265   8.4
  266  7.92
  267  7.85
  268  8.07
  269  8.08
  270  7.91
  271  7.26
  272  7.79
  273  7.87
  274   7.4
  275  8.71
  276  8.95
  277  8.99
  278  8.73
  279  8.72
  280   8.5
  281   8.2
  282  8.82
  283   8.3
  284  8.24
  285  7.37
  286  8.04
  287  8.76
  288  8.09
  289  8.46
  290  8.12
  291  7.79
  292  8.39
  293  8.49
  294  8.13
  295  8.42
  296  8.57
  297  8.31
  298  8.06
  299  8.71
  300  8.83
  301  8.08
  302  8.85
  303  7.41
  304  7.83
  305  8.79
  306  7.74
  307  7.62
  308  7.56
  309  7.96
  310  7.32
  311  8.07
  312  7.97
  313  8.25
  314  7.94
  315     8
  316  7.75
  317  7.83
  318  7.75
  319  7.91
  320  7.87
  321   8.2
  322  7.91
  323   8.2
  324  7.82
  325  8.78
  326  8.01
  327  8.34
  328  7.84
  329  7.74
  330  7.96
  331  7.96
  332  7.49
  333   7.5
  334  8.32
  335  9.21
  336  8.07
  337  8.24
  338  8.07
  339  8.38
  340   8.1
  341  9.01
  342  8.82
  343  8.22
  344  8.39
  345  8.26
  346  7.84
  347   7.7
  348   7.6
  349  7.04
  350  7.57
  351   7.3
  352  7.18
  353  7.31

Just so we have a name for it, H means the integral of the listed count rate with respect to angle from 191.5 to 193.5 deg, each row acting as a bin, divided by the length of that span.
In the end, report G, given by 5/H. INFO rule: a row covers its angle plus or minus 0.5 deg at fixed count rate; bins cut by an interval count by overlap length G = 0.572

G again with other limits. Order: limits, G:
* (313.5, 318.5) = 0.637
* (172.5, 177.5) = 0.595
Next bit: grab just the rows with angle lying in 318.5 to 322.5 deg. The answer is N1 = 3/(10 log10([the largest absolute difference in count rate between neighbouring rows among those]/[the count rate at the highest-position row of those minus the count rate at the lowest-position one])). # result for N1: 0.0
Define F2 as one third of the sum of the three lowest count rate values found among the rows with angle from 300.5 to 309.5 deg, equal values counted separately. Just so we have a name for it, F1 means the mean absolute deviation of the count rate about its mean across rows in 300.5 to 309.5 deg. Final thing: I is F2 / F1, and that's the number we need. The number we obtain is 19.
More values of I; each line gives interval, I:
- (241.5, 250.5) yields 27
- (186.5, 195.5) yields 37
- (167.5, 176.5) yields 33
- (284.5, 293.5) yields 24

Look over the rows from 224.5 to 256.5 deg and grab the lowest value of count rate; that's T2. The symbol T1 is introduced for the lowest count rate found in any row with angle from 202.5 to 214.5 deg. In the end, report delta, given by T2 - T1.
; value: -0.61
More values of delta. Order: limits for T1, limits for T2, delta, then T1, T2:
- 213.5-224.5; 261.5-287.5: -0.42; 7.68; 7.26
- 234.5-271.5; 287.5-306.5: 0.15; 7.26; 7.41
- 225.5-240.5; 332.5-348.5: -0.22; 7.72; 7.5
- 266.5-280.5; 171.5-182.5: 0.48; 7.26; 7.74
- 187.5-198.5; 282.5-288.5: -1.08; 8.45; 7.37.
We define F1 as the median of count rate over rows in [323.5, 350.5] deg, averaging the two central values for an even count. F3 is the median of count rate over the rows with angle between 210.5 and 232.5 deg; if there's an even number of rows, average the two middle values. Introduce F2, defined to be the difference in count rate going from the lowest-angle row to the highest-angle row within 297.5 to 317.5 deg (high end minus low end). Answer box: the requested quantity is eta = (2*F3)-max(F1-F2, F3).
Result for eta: 8.4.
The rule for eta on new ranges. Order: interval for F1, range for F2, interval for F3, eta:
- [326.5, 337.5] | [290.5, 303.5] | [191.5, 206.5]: 9.8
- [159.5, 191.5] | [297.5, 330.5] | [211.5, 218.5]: 7.6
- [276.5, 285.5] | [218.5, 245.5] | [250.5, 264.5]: 7.5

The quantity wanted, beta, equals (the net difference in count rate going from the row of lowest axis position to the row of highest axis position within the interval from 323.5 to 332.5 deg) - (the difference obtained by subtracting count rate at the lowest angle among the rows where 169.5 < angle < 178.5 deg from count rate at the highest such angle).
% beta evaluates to -0.5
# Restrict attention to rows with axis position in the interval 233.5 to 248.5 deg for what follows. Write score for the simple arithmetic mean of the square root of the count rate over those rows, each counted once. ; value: 2.88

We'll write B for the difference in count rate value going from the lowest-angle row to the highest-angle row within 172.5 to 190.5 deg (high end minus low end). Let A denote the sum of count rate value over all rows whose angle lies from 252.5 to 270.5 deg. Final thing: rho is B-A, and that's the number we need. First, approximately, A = 148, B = 1.4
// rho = -147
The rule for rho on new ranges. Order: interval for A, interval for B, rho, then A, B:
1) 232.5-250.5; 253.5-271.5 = -151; 150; -1.3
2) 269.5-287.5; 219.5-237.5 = -149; 149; 0.0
